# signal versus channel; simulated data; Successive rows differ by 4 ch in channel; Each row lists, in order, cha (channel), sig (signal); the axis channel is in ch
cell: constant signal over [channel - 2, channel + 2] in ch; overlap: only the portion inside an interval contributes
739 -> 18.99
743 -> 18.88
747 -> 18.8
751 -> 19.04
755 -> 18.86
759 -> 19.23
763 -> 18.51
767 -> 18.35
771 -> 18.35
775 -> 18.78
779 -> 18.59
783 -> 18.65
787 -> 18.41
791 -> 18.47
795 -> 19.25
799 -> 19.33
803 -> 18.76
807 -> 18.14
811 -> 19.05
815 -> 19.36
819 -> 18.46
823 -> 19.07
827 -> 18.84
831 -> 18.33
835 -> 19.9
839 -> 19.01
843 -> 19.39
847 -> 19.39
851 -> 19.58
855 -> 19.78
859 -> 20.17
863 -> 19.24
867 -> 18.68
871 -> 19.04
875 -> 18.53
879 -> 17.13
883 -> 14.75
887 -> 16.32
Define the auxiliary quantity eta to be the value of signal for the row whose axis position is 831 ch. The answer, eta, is 18.33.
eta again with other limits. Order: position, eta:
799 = 19.33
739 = 18.99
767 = 18.35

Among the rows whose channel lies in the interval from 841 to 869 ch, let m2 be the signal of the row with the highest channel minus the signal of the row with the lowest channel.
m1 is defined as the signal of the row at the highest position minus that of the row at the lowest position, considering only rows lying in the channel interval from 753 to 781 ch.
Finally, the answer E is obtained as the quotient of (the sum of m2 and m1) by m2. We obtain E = 1.4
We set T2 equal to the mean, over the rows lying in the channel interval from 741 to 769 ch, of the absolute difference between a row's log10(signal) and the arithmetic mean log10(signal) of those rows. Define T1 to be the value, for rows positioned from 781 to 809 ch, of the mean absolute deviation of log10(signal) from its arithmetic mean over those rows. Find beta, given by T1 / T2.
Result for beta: 1.5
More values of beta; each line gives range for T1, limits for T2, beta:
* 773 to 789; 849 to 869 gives 0.3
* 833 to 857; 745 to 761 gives 1.6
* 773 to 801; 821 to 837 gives 0.6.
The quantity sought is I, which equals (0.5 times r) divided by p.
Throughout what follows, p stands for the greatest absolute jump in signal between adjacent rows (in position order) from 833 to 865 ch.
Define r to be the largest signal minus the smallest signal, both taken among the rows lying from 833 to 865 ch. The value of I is 0.62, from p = 0.93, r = 1.2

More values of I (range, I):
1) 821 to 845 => 0.50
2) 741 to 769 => 0.61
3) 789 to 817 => 0.67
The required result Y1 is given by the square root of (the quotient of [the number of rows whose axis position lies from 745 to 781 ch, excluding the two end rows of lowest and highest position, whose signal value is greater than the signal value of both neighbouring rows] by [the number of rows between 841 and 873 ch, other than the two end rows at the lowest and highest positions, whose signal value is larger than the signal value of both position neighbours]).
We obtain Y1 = 1.73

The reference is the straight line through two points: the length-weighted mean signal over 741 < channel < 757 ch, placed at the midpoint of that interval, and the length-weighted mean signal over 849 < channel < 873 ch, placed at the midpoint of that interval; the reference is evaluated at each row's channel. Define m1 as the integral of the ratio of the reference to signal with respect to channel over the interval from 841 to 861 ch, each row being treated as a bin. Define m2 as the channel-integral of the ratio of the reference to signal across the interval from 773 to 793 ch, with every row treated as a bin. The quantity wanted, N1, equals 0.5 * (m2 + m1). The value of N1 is 20.1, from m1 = 19.7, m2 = 20.5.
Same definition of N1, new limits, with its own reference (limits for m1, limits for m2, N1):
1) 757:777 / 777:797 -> 20.4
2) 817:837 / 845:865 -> 20.1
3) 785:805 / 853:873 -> 20.2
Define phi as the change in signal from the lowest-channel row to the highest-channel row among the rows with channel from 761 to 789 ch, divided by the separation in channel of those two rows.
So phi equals 0.00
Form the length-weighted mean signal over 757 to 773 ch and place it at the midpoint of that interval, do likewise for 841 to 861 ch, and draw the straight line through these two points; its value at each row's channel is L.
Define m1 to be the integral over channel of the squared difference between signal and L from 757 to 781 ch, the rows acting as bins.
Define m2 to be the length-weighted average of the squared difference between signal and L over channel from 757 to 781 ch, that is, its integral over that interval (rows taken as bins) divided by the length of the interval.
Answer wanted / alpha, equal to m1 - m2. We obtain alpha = 2.8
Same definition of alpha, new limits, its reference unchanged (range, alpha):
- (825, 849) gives 7.6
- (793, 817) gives 4.9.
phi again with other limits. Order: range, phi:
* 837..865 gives 0.01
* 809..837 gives 0.04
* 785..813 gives 0.03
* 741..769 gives -0.02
